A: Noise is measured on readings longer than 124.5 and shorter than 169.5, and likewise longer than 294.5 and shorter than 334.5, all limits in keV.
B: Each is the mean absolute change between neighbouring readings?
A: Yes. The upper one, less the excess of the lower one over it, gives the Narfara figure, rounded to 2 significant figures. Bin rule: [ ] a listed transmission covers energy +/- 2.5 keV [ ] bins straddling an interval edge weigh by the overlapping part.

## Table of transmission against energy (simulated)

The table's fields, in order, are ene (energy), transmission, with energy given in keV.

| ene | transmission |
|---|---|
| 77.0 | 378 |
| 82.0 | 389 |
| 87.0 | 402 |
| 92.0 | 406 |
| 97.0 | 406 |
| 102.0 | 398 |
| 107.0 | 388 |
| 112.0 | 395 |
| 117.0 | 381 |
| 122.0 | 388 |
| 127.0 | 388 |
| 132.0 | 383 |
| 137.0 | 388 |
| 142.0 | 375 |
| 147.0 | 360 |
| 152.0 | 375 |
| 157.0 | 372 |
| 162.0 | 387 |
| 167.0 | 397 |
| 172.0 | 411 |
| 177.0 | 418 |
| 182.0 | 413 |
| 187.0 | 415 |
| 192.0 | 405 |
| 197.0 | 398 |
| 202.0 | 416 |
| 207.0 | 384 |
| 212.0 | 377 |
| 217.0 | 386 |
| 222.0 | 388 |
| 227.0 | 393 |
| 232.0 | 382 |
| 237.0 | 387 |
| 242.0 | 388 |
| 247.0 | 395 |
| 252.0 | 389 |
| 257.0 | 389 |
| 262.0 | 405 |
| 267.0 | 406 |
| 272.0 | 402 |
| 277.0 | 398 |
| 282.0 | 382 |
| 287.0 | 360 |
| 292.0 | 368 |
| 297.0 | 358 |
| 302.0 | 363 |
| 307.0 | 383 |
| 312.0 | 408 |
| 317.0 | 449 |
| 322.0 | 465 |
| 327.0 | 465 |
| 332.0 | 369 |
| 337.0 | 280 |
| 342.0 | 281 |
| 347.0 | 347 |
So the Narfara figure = 48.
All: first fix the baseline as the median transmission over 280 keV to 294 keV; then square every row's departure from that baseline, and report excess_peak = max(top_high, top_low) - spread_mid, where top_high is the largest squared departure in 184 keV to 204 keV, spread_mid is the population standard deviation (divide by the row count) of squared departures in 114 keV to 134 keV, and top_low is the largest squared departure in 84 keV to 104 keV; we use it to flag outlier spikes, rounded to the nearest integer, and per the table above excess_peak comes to 2201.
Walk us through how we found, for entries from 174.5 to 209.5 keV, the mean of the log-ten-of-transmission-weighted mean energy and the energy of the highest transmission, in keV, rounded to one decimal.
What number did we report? 184.5 keV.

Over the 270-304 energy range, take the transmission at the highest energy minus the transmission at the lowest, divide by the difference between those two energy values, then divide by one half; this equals -2.6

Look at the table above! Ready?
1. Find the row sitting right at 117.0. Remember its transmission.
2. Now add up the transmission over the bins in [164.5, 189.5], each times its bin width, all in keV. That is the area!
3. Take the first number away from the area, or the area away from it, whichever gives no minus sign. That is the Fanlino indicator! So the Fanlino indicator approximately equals 9889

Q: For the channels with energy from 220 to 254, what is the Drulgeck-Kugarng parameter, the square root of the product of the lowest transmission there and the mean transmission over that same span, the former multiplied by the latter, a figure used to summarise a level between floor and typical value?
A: 385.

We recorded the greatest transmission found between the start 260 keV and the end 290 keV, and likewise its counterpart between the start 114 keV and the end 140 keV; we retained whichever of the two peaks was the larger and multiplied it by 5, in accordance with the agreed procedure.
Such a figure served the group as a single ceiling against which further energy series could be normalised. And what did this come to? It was 2030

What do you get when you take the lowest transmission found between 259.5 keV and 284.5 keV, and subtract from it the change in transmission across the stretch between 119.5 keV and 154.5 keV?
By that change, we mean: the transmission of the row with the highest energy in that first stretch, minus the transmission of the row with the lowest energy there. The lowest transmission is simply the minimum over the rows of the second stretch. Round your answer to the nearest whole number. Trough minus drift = 395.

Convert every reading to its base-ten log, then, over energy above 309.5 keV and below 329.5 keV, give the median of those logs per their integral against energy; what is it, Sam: 0.05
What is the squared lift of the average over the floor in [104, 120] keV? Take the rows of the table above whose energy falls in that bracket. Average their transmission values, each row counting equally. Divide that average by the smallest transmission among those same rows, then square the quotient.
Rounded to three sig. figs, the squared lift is 1.04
